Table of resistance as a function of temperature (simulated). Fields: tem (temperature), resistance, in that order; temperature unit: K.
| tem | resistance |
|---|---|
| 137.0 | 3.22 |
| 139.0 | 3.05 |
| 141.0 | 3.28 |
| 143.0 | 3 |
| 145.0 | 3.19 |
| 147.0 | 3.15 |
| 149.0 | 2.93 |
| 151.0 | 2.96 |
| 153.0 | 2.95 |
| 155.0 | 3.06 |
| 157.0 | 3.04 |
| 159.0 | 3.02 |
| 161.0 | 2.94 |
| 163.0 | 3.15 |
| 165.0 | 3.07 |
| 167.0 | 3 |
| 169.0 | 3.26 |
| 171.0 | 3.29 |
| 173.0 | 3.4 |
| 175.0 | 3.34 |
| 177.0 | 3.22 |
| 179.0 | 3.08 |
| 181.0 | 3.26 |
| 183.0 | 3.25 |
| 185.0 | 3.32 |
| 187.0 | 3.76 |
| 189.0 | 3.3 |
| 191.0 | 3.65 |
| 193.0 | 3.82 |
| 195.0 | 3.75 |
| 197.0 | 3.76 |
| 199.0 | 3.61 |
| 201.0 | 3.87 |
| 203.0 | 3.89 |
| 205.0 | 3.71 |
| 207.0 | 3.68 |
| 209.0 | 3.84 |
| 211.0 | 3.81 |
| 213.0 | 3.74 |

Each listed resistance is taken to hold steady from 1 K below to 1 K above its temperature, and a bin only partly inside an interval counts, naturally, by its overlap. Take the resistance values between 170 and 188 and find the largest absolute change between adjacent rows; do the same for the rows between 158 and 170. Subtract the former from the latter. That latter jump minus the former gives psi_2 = -0.18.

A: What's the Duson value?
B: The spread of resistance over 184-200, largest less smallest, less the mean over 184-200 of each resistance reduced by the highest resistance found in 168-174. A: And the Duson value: 0.3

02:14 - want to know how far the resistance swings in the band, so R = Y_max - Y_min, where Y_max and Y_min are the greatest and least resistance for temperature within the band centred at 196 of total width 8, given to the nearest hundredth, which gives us 0.21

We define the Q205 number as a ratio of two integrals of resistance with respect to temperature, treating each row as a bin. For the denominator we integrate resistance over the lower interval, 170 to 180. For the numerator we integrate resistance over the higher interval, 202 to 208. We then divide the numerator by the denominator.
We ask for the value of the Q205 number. 0.69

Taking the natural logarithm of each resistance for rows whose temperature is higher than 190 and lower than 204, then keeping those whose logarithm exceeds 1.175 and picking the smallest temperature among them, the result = 191.0 K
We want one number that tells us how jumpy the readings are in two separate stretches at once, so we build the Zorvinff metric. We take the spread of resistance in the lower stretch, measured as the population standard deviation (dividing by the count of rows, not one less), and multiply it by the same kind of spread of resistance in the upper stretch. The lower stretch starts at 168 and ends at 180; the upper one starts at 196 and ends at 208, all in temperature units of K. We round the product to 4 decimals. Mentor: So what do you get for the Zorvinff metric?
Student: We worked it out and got 0.0101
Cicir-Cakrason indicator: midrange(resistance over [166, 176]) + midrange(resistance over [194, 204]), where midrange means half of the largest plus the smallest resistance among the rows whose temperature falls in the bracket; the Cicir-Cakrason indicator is 6.95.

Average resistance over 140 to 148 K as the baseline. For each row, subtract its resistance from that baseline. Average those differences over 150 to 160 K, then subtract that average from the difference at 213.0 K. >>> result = -0.7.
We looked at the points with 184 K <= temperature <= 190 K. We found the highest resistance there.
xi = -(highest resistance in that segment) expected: -3.76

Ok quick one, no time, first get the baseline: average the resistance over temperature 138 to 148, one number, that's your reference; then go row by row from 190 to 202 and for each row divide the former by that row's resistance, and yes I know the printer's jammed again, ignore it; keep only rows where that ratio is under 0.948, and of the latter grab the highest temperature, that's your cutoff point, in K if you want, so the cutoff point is 201.0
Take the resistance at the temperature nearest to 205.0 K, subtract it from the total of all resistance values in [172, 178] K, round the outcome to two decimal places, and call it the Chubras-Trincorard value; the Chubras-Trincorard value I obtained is 6.25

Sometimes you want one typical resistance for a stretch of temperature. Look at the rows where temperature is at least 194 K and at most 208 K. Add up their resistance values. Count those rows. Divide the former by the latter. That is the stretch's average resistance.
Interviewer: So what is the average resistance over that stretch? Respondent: 3.8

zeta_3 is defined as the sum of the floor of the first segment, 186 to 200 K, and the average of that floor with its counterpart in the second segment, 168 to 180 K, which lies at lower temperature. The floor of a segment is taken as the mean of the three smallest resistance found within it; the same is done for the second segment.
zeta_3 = 6.87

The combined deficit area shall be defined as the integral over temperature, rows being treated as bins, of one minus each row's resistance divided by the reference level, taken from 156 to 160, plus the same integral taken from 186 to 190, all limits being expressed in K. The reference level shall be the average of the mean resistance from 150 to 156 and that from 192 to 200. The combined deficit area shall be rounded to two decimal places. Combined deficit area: 0.20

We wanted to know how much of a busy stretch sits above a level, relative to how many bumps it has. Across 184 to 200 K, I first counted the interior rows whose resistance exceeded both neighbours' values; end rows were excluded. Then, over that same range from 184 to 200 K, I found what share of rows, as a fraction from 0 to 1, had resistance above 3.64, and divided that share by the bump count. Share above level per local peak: 0.21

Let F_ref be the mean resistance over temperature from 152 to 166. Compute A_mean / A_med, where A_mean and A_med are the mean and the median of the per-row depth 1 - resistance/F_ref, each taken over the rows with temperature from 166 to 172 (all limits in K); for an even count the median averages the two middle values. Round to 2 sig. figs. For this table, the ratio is 0.66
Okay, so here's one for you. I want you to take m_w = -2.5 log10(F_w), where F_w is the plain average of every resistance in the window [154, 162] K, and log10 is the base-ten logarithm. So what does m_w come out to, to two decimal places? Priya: -1.20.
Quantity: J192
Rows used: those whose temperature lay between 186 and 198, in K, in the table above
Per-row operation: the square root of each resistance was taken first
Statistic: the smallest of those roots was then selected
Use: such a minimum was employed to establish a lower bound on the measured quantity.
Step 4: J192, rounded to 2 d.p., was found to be 1.82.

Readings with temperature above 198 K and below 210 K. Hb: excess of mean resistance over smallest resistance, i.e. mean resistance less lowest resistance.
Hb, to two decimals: 0.16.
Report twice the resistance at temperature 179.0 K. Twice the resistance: 6.2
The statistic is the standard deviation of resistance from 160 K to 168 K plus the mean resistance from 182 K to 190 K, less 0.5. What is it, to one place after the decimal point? 3.0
